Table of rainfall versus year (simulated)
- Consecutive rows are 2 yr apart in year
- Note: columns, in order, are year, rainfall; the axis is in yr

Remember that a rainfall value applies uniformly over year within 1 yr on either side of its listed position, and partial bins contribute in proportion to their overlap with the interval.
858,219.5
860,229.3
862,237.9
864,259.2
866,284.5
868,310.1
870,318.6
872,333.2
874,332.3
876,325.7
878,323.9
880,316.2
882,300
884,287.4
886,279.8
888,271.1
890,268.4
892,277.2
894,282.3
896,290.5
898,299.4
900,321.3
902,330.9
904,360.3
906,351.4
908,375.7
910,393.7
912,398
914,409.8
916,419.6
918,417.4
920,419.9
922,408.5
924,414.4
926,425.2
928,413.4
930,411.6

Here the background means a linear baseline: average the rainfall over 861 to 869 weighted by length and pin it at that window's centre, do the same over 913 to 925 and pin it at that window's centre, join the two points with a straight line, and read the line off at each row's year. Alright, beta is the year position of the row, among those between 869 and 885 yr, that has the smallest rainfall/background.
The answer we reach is 884 yr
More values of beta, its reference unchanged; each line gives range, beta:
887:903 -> 890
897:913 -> 898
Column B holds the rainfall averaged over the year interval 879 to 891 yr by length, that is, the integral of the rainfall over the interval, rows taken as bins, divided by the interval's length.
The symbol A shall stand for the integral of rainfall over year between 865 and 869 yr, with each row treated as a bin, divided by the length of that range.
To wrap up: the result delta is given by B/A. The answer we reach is 0.97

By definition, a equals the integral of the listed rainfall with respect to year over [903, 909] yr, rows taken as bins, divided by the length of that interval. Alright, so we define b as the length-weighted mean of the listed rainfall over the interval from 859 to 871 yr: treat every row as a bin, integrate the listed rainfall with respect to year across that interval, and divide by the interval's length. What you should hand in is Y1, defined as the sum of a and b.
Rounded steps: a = 362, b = 273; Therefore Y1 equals 636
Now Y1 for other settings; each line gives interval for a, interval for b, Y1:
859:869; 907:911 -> 649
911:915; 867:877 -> 728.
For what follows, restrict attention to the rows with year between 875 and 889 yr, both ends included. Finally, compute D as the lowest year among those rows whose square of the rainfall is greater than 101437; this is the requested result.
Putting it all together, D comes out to 876 yr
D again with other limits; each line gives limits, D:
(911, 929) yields 912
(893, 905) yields 900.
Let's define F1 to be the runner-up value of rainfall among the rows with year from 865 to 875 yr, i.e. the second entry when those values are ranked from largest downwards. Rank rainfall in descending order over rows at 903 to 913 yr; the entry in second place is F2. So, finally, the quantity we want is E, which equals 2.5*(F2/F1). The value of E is 3.0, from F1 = 332.3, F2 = 393.7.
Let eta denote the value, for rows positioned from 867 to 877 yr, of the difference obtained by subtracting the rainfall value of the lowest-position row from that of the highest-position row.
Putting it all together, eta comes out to 16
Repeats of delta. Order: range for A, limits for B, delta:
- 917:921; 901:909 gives 0.85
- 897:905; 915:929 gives 1.27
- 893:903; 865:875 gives 1.04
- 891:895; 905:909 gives 1.30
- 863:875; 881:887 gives 0.94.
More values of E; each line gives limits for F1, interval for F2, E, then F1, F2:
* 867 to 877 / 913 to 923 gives 3.2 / 332.3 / 419.6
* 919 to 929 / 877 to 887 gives 1.9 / 419.9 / 316.2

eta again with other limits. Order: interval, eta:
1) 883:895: -5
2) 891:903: 54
